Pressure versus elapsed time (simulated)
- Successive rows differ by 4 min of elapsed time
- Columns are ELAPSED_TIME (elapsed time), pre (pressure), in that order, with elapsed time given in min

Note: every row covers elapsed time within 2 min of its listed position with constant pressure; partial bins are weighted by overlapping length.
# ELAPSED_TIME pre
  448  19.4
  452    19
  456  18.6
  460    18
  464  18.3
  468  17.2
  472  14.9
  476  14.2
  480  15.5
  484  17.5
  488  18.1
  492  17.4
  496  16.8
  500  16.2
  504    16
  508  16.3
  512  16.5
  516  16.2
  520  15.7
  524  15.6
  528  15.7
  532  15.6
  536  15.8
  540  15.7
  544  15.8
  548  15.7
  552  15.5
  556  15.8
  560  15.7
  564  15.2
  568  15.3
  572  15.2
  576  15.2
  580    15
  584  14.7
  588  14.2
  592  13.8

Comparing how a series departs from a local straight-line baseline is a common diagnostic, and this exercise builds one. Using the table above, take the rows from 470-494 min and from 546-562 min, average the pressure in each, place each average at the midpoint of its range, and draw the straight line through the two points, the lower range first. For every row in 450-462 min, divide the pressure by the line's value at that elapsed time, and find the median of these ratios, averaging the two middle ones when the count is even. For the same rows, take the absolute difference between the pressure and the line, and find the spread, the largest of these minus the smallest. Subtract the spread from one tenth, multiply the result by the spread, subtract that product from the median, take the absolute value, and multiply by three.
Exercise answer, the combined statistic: 5.72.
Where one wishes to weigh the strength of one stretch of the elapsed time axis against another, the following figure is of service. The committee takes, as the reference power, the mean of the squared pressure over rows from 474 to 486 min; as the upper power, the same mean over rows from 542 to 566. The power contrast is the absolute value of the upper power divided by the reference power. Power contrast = 0.98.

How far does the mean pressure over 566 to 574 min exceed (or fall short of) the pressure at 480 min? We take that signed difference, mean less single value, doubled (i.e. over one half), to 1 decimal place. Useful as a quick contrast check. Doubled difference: -0.5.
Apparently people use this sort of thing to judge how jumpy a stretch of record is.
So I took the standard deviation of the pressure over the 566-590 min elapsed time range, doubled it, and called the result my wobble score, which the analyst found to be 0.8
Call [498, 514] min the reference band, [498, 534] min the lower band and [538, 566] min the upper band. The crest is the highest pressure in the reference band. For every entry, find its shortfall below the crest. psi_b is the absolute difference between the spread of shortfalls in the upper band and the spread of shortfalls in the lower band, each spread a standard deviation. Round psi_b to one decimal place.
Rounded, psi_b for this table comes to 0.1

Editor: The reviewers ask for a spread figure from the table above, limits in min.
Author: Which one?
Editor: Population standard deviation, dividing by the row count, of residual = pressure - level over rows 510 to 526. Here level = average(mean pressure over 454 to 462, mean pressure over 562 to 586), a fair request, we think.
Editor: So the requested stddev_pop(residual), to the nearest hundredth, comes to 0.37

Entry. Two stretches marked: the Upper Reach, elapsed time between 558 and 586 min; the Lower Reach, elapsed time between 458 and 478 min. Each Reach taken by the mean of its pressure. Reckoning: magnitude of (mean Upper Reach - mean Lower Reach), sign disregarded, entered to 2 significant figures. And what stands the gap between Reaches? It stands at 1.3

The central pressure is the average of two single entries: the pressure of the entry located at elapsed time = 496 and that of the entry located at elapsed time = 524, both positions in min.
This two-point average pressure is 16.2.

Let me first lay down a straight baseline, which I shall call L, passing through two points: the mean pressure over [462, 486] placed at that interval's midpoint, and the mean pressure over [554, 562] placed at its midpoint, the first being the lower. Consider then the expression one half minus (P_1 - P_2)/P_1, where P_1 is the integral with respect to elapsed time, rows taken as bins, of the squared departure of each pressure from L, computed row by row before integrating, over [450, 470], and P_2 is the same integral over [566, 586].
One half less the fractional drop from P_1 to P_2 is -0.41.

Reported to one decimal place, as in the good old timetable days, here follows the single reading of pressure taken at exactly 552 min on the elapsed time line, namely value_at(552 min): 15.5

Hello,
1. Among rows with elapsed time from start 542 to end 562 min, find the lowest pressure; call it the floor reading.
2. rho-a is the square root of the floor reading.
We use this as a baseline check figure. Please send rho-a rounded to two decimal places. 3.94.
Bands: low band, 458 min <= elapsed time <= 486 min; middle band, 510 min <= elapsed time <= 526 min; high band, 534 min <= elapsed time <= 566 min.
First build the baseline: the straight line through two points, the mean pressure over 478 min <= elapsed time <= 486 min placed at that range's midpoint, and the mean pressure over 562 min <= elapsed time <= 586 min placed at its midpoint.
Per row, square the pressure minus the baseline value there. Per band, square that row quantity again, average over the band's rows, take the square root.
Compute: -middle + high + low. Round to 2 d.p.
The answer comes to 2.69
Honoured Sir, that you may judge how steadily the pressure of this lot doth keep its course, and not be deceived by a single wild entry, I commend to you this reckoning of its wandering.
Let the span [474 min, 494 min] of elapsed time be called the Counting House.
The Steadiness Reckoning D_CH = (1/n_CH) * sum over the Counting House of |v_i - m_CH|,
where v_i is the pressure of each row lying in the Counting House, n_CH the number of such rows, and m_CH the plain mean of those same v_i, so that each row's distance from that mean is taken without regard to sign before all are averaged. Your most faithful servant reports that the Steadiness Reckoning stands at 1.35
